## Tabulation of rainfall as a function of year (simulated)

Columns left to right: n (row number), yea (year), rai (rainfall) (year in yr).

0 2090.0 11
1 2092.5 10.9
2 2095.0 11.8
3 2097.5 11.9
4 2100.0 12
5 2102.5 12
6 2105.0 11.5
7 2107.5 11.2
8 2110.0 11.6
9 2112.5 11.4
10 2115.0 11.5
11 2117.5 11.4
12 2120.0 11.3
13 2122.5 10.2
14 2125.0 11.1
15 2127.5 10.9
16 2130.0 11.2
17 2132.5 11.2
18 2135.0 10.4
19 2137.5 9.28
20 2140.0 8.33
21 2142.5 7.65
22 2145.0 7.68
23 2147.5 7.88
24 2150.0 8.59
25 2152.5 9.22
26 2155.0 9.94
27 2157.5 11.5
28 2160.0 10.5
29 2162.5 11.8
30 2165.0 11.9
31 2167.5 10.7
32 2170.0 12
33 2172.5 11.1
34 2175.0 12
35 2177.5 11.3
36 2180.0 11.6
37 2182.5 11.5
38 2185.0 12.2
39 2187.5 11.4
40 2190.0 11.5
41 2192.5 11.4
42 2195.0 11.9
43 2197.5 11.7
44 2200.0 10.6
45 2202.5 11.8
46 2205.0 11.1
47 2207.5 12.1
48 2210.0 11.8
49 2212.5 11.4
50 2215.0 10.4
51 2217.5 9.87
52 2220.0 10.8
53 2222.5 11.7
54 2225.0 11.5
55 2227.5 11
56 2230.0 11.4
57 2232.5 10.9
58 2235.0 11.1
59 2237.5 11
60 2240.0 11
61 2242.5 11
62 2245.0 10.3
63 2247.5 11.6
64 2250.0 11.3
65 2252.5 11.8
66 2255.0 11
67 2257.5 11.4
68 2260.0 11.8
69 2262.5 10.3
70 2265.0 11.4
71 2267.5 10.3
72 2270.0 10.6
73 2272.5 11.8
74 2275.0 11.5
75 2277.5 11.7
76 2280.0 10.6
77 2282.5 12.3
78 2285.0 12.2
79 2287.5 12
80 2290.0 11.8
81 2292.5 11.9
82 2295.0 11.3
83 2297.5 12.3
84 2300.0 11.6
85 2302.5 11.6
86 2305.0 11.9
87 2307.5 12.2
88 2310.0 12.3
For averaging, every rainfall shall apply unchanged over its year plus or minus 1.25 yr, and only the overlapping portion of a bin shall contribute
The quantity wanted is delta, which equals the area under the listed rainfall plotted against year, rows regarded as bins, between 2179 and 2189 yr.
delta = 117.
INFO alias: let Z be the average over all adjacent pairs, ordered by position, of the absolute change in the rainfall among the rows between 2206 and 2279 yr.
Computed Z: 0.57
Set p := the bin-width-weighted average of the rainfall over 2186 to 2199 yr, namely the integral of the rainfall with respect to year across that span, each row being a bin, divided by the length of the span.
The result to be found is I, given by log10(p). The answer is 1.06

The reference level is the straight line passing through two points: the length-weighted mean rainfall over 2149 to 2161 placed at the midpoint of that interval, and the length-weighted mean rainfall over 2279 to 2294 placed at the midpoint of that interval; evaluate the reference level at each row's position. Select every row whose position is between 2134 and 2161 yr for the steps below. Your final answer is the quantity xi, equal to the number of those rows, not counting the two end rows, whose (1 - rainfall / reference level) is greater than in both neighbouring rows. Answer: 1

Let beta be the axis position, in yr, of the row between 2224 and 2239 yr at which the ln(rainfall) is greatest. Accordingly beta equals 2225.0 yr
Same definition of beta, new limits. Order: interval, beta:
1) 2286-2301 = 2297.5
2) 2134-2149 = 2135.0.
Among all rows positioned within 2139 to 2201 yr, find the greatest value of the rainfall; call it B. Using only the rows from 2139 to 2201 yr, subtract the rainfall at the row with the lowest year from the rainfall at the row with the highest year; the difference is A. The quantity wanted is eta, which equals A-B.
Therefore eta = -9.9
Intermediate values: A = 2.3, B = 12.2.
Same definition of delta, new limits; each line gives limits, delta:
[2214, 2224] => 107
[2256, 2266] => 112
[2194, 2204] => 115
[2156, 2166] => 114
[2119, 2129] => 109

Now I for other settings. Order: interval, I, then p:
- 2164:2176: 1.06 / 11.5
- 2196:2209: 1.06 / 11.5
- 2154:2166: 1.05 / 11.1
